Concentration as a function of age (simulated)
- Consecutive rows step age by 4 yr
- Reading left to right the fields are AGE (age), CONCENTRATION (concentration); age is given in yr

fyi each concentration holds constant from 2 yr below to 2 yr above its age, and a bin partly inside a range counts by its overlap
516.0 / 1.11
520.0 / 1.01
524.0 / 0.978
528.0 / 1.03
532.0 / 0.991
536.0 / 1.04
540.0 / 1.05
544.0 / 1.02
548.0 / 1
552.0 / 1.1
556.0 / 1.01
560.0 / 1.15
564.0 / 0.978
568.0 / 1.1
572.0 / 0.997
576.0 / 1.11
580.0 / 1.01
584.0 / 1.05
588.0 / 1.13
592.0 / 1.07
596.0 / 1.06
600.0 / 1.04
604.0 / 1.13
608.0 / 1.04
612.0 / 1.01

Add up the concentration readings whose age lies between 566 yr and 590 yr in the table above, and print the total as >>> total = 6.40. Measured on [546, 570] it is 6.34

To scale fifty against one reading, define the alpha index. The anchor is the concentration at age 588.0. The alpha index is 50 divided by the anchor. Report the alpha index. 44.2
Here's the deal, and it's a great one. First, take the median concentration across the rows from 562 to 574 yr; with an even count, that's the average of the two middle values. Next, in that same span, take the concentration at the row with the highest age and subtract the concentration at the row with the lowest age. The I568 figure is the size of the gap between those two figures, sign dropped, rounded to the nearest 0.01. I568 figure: 0.98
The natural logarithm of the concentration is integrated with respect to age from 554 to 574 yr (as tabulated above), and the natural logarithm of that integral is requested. -0.13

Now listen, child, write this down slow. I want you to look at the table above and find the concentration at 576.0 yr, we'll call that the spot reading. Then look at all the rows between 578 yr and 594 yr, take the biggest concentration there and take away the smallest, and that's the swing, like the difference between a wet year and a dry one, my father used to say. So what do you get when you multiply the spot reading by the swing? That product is 0.13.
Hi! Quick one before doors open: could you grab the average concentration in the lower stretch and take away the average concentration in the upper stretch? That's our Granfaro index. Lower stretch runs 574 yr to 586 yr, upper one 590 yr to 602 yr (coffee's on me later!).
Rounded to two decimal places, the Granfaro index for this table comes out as 0.00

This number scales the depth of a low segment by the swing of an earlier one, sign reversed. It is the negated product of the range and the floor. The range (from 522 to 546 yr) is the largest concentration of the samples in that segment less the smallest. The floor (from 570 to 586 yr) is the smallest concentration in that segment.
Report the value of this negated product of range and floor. -0.072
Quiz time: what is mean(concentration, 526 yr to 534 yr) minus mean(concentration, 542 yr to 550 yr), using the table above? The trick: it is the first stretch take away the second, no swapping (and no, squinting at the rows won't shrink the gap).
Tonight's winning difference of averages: 0.00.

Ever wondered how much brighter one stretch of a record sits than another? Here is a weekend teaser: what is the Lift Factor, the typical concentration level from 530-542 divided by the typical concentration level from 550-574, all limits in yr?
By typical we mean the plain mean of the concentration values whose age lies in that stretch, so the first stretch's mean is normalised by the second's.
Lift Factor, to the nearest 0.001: 0.973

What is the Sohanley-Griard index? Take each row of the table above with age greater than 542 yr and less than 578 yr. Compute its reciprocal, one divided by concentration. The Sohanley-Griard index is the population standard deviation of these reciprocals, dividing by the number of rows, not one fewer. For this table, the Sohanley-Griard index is 0.053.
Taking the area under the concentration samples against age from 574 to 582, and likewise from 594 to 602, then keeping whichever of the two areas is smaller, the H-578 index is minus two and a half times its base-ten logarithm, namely -2.31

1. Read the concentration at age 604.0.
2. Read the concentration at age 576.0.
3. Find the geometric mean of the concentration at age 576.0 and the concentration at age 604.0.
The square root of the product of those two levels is 1.12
